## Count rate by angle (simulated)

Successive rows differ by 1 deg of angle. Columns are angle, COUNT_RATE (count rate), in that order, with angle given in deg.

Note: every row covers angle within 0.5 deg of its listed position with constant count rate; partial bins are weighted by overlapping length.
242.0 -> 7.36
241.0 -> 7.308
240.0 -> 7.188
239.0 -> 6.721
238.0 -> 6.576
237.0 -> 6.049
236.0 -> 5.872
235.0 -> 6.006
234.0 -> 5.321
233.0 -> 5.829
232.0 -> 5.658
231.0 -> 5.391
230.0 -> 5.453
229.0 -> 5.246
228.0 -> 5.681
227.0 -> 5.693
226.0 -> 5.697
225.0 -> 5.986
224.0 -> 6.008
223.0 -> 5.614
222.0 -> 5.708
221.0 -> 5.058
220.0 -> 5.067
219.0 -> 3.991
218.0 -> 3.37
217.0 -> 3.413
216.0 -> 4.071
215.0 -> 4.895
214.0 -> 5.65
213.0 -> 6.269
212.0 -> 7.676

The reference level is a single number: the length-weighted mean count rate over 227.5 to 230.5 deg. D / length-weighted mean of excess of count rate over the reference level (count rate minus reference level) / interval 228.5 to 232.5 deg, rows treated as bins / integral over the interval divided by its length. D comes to 0.0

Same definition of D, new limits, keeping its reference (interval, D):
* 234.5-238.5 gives 0.7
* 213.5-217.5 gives -1.0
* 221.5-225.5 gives 0.4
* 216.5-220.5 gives -1.5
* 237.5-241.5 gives 1.5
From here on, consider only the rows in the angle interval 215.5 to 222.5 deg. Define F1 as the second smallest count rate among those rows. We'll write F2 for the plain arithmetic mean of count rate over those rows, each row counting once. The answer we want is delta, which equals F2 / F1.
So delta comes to 1.28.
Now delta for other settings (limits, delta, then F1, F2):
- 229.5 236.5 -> 1.05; 5.391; 5.65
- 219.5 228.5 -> 1.11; 5.067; 5.61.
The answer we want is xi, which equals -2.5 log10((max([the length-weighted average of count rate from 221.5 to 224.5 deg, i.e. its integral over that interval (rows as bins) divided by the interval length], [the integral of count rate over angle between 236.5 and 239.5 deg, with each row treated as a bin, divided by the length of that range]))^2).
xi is -4.05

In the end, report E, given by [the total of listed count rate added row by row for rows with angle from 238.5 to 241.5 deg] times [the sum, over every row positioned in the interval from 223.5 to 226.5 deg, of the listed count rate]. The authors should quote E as 375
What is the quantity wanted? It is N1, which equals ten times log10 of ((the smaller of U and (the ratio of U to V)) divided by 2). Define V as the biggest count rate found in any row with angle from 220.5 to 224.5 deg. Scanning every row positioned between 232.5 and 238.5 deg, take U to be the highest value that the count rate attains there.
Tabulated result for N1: -2.6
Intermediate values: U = 6.576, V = 6.008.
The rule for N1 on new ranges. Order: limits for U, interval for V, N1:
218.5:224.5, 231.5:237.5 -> -3.0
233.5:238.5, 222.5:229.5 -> -2.6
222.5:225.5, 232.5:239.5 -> -3.5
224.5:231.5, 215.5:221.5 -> -2.3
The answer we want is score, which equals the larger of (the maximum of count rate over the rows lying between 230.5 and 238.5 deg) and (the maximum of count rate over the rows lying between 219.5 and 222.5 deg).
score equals 6.58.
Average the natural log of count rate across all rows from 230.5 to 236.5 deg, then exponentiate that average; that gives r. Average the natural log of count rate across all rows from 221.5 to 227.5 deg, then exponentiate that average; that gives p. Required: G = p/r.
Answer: 1.0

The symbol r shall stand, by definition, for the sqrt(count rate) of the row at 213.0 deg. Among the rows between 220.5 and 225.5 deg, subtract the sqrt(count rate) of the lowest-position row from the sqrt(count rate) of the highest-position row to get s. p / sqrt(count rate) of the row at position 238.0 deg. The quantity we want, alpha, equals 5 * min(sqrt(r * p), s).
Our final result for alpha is 1.0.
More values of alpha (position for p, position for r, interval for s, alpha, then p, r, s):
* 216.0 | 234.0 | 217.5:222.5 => 2.8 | 2.02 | 2.31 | 0.55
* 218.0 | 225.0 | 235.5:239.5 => 0.8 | 1.84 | 2.45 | 0.17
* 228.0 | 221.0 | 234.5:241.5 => 1.3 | 2.38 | 2.25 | 0.25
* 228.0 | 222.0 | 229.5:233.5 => 0.4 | 2.38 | 2.39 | 0.08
